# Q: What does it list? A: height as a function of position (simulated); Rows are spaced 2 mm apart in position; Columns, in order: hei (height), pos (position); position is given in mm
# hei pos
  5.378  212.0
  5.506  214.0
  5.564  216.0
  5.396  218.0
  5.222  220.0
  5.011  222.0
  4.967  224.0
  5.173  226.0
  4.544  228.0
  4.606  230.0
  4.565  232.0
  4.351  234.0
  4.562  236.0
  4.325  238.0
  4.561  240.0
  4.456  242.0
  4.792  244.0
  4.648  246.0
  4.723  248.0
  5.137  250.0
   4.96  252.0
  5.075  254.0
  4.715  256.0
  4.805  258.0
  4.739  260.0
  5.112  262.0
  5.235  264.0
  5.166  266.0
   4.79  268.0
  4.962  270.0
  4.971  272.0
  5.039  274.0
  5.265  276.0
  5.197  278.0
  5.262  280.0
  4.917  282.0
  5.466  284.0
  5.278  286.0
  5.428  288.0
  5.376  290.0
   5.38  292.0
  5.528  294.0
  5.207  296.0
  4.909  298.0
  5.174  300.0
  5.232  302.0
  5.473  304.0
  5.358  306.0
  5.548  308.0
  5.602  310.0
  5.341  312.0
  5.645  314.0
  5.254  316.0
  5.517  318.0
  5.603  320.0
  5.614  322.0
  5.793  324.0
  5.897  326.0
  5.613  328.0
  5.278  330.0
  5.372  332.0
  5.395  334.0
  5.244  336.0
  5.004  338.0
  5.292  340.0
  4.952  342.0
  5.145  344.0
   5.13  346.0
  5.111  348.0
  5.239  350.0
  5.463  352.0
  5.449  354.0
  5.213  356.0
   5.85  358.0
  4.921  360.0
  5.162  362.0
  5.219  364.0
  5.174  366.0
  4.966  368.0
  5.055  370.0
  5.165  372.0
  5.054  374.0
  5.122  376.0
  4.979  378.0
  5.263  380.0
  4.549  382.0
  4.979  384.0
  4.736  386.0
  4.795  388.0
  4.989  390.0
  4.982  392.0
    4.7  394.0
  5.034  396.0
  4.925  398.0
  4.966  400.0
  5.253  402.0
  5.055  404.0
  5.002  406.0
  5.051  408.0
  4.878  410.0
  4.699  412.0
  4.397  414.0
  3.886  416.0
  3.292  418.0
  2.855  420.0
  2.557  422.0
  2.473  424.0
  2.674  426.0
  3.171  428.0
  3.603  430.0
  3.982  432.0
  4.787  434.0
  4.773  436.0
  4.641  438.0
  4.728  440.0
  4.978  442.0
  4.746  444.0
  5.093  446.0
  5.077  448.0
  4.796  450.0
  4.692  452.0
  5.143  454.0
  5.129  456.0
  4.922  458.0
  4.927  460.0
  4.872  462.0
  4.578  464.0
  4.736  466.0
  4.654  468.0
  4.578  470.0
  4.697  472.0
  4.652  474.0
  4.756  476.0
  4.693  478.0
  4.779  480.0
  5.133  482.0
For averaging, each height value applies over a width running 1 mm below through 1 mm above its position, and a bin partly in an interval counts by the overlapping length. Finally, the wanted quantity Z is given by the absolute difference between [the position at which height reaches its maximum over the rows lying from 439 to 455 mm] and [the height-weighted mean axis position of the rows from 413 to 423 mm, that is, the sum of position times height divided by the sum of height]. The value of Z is 36.6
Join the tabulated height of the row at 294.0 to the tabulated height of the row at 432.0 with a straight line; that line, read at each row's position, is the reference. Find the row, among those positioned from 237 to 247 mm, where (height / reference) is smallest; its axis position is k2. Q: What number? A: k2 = 238.0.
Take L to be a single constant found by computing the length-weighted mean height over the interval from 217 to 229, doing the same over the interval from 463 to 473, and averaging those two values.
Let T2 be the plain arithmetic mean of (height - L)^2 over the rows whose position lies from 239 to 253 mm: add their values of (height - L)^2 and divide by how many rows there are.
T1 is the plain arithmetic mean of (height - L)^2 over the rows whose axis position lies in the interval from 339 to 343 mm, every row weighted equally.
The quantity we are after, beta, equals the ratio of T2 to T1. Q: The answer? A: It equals 0.55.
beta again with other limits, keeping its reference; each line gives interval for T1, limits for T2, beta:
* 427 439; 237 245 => 0.15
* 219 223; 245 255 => 0.49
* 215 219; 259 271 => 0.14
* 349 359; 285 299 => 0.59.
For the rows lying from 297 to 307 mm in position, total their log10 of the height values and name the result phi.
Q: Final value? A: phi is 3.59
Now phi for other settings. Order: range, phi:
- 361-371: 3.54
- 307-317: 3.69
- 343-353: 3.59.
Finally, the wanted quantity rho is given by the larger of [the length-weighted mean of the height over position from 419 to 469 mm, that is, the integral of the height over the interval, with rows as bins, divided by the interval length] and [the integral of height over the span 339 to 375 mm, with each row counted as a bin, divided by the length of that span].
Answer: 5.20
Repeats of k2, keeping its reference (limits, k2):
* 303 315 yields 306.0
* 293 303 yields 298.0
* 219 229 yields 228.0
